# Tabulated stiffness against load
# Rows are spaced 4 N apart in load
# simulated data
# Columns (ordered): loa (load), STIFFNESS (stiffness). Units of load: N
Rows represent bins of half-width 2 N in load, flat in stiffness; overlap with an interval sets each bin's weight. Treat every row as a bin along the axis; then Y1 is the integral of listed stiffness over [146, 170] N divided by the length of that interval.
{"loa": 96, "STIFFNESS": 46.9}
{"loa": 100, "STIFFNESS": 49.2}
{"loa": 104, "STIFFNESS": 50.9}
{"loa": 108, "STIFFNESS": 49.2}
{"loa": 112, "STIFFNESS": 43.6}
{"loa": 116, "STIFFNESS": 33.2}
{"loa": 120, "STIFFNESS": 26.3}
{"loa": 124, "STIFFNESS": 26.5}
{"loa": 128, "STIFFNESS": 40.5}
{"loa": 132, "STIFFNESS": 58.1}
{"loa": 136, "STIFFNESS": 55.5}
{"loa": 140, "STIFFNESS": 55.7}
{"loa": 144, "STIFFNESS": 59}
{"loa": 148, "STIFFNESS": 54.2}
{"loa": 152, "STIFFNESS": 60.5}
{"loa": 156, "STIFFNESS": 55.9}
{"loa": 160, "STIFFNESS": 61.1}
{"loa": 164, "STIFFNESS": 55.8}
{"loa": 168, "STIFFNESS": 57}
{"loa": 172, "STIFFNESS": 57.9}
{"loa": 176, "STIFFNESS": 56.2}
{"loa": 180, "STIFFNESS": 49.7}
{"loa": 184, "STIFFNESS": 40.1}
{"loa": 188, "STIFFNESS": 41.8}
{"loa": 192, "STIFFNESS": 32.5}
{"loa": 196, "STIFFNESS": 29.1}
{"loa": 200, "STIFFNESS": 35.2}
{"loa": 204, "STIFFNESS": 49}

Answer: 57.4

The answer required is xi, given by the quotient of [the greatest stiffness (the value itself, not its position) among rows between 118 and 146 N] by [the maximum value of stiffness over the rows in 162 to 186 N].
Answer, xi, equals 1.02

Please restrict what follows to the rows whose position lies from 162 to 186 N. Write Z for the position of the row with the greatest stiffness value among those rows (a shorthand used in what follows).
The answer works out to 172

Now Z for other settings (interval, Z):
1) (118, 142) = 132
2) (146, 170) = 160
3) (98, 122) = 104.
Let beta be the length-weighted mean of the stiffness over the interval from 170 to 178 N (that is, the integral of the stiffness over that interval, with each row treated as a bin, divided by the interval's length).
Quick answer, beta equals 57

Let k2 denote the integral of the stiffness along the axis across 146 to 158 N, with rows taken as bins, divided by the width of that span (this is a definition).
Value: 57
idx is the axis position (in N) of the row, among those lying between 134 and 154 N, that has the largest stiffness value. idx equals 152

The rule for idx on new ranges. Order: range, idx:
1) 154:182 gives 160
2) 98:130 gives 104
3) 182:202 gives 188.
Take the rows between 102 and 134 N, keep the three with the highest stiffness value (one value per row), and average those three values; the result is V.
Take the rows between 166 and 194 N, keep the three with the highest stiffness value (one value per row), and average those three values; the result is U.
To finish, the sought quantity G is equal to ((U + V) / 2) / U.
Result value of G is 0.96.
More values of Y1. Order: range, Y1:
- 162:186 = 52.8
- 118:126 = 26.4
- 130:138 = 56.8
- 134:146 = 56.7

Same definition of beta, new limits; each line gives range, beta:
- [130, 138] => 57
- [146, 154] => 57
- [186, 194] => 37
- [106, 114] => 46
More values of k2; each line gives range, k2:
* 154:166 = 58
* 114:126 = 29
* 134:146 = 57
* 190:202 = 32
